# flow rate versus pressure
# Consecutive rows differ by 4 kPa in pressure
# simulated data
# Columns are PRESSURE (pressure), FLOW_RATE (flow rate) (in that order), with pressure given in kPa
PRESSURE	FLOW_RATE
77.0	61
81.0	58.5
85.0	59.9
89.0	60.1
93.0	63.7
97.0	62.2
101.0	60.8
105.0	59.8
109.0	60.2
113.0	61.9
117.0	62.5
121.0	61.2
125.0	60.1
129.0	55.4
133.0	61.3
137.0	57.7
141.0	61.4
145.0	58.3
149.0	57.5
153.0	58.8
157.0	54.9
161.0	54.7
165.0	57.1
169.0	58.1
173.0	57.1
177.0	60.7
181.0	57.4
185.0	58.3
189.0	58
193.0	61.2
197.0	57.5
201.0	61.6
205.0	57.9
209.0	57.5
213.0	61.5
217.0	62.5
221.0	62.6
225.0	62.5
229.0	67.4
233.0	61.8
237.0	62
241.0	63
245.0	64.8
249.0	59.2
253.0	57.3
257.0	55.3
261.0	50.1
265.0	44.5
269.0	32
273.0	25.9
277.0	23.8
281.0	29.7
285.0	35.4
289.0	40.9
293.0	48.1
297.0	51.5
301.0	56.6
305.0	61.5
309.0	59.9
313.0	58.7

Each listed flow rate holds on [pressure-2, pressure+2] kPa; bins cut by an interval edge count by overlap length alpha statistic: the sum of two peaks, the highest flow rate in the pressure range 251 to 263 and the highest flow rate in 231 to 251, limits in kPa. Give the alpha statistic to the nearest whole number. 122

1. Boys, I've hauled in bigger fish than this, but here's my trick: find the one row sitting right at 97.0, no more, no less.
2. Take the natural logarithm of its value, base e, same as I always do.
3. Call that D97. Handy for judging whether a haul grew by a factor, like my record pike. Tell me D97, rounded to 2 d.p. 4.13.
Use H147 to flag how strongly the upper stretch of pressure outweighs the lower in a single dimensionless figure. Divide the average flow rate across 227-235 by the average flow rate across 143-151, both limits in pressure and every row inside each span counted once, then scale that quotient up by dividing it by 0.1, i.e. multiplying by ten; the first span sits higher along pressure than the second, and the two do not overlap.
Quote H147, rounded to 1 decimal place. 11.2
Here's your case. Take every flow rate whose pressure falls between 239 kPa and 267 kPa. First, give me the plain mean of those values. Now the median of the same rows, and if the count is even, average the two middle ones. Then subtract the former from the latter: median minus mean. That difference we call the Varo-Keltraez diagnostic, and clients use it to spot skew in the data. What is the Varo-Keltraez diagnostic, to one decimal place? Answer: 1.0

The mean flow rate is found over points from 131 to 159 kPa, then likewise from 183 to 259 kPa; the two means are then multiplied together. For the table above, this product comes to 3550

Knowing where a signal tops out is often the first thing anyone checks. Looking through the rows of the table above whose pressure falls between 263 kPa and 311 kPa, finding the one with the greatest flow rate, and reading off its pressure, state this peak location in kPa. 305.0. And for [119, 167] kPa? 141.0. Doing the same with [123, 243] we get 229.0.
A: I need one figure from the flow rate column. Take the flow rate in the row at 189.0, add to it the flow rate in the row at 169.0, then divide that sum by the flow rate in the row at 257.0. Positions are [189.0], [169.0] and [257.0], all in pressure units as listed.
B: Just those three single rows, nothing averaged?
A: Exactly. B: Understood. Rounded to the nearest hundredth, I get 2.10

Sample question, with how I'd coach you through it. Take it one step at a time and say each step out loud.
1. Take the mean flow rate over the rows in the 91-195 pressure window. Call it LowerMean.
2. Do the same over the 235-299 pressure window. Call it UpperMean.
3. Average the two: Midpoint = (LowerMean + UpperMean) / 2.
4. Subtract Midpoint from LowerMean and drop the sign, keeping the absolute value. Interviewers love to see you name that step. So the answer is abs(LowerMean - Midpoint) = 6.4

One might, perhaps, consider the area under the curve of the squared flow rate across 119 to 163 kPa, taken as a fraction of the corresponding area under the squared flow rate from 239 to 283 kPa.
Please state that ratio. 1.5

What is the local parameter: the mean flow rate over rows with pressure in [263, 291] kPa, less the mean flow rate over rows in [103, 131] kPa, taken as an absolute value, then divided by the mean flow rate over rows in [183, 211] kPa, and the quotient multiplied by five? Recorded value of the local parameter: 2.3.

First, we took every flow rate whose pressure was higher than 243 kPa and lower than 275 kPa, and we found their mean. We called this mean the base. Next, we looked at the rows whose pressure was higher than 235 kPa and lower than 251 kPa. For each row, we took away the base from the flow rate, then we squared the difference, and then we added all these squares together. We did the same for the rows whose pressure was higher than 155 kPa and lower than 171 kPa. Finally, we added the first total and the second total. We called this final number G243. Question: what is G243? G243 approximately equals 995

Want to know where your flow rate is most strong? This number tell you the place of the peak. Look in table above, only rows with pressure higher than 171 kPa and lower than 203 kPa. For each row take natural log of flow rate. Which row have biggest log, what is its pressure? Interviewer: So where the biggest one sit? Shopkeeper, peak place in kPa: 201.0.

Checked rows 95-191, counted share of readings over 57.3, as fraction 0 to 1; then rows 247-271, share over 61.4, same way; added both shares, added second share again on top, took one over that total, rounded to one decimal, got 1.3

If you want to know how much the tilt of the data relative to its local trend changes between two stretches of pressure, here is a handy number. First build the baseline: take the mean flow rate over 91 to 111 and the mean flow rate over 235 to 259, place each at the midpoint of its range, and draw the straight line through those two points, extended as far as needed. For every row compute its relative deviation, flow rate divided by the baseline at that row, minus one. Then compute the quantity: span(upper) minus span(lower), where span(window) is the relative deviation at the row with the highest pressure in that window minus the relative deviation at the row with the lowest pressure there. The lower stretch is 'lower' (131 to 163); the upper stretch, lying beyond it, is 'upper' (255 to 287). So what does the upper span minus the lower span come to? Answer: -0.22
